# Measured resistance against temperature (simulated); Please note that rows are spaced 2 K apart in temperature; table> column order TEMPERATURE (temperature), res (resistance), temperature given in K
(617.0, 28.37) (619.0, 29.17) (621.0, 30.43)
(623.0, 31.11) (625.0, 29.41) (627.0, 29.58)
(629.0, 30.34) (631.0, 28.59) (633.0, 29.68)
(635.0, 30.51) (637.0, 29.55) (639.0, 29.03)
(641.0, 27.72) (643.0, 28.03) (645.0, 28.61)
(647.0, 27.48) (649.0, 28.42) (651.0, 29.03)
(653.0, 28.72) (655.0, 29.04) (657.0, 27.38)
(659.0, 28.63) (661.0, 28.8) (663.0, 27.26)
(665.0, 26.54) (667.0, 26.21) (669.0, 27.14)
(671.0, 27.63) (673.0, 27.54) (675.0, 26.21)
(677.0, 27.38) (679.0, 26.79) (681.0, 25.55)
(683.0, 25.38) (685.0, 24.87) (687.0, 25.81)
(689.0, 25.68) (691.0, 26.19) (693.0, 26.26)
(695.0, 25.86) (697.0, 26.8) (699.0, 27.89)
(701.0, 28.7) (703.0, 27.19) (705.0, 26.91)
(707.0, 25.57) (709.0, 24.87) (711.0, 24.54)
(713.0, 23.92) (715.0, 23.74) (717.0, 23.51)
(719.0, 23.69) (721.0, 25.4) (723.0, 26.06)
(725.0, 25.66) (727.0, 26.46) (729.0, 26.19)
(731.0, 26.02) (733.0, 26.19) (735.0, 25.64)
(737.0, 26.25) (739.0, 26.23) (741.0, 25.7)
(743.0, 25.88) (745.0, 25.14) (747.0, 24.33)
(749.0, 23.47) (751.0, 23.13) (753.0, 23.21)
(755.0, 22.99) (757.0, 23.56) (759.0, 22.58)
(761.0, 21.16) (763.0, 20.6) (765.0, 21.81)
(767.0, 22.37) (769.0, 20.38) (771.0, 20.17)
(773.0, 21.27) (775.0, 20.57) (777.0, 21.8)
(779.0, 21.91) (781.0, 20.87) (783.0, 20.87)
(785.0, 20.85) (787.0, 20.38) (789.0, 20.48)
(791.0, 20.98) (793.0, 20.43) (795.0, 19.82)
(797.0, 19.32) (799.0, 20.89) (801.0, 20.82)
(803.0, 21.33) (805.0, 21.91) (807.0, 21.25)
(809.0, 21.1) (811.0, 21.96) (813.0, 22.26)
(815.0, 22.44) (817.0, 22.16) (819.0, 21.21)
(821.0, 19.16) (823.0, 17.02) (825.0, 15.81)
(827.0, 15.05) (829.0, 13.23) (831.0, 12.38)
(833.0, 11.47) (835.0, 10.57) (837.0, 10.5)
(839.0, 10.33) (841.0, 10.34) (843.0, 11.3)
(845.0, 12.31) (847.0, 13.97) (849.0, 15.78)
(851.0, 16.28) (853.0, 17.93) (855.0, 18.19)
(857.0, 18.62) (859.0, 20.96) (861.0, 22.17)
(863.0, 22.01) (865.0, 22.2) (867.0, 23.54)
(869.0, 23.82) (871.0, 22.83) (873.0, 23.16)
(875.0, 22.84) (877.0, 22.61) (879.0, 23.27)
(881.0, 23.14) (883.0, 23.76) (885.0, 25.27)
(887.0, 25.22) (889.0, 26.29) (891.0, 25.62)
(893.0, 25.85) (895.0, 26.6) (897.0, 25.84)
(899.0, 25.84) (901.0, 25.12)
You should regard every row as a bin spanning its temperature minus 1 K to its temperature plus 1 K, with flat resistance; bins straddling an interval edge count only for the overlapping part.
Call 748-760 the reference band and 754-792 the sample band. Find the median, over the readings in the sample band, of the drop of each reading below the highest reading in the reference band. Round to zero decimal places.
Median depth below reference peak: 3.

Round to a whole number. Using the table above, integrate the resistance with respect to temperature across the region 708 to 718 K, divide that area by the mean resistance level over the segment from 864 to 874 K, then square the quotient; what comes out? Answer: 109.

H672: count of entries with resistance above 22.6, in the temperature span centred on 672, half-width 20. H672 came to 20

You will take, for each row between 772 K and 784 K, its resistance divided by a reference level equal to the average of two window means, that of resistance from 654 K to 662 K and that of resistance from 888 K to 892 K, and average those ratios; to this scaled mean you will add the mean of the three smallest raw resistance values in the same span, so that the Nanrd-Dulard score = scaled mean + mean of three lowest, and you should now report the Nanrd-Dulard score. 22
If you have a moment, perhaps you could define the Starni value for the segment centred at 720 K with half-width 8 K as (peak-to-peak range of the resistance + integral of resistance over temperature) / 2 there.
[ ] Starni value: 200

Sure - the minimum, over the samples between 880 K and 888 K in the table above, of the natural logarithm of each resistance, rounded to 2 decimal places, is 3.14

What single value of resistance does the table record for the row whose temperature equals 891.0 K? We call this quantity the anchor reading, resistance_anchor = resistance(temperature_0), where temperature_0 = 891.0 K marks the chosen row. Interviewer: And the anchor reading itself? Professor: 25.62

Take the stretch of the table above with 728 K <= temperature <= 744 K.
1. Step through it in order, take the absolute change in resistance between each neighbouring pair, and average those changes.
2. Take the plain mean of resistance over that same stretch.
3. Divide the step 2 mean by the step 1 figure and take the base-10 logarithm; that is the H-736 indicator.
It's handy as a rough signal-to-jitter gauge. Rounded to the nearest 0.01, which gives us 1.91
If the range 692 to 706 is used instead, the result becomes 1.51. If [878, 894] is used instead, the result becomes 1.61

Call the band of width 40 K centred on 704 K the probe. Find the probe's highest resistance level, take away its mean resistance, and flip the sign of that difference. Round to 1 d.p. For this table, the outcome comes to -3.0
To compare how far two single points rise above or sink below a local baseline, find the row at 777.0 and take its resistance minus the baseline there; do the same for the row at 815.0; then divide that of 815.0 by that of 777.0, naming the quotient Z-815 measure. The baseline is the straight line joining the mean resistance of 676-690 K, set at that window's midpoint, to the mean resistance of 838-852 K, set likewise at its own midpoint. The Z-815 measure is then 2.1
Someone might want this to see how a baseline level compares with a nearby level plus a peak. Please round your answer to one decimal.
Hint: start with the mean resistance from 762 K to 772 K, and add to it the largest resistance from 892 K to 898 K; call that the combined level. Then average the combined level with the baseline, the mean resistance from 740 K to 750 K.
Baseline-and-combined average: 36.3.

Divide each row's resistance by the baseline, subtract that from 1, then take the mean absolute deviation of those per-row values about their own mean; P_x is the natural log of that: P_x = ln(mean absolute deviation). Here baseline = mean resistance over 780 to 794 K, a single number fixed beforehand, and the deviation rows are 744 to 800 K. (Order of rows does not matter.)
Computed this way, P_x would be -2.8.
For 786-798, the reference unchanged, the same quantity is -3.8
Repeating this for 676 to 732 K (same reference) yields -3.1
